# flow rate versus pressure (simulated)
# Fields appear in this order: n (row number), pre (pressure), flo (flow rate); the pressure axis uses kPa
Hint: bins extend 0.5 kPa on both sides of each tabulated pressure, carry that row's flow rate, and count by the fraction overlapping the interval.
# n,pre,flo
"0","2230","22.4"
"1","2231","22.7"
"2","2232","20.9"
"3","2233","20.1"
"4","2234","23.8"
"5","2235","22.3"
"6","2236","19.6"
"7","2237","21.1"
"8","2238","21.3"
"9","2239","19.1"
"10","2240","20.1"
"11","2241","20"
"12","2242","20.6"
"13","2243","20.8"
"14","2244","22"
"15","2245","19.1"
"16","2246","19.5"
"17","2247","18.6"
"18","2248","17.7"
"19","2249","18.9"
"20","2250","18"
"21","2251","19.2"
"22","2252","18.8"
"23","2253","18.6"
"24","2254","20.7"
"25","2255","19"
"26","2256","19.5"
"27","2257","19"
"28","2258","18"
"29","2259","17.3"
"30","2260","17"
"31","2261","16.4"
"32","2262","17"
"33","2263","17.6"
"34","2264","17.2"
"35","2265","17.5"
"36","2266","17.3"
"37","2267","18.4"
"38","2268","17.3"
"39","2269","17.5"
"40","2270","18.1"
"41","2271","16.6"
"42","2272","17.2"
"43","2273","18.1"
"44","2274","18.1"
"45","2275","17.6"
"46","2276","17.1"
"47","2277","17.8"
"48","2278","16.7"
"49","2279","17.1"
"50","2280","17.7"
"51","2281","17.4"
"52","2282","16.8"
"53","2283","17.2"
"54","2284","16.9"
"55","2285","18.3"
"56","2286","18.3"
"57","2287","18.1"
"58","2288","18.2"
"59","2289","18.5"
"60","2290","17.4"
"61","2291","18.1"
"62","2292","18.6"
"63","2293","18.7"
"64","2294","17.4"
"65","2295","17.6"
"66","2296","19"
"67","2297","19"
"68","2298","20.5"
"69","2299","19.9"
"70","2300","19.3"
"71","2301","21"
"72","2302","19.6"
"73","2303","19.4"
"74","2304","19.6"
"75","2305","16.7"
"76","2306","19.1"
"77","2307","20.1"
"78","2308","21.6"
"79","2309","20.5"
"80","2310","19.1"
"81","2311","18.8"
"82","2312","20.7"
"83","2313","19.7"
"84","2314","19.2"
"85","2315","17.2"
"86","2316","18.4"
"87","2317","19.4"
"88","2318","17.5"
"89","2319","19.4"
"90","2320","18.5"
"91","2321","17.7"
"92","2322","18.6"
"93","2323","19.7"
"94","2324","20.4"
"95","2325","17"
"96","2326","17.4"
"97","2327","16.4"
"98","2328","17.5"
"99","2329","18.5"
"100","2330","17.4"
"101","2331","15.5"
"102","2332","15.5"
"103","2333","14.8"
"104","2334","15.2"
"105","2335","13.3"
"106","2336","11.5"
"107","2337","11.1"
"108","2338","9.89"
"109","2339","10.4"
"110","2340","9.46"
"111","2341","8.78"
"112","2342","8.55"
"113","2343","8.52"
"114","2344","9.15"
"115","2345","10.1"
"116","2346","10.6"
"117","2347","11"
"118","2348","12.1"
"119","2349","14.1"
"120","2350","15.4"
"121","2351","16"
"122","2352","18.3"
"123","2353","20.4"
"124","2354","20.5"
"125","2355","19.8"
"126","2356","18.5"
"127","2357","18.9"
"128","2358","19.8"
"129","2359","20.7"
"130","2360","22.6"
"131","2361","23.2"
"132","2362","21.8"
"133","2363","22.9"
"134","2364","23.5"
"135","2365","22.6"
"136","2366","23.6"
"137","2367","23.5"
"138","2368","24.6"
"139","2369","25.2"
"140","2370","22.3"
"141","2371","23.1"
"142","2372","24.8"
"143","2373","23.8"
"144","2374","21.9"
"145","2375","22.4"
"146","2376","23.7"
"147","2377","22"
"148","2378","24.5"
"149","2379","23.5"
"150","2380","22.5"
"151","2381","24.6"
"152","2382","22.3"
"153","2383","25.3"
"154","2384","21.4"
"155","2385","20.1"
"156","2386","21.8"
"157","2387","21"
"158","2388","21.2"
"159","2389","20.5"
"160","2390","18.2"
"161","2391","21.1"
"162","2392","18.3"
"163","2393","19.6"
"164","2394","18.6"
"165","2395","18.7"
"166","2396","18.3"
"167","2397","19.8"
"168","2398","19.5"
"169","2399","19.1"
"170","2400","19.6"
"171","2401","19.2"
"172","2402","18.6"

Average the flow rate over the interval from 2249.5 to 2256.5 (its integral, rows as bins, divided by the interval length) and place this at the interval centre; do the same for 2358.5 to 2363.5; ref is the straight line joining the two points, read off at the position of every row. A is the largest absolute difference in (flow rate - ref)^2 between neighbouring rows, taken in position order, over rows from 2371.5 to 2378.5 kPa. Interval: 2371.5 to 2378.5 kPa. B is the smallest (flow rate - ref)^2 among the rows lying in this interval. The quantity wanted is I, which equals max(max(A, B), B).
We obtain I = 4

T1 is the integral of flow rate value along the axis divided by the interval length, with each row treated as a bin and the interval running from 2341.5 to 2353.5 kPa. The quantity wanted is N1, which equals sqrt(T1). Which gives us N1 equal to 3.6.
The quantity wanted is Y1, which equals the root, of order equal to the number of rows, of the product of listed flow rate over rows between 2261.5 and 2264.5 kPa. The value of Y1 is 17.3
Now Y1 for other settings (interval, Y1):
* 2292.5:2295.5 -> 17.9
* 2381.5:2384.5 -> 22.9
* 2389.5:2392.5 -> 19.2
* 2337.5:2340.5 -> 9.9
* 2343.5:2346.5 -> 9.9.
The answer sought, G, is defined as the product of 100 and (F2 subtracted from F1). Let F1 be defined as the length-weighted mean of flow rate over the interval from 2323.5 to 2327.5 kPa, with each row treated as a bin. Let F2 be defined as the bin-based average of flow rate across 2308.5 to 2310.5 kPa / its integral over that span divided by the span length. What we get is -200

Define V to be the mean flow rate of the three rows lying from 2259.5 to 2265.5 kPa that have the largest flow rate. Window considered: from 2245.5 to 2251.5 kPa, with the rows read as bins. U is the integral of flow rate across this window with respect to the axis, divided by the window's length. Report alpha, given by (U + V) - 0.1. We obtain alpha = 36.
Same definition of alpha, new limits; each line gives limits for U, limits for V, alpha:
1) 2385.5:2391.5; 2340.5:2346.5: 30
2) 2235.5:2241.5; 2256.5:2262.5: 38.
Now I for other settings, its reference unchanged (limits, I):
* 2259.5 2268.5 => 4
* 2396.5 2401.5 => 12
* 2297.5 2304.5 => 1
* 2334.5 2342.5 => 67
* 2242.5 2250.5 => 10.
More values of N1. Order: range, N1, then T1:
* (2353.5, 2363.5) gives 4.6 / 20.9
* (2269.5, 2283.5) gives 4.2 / 17.4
